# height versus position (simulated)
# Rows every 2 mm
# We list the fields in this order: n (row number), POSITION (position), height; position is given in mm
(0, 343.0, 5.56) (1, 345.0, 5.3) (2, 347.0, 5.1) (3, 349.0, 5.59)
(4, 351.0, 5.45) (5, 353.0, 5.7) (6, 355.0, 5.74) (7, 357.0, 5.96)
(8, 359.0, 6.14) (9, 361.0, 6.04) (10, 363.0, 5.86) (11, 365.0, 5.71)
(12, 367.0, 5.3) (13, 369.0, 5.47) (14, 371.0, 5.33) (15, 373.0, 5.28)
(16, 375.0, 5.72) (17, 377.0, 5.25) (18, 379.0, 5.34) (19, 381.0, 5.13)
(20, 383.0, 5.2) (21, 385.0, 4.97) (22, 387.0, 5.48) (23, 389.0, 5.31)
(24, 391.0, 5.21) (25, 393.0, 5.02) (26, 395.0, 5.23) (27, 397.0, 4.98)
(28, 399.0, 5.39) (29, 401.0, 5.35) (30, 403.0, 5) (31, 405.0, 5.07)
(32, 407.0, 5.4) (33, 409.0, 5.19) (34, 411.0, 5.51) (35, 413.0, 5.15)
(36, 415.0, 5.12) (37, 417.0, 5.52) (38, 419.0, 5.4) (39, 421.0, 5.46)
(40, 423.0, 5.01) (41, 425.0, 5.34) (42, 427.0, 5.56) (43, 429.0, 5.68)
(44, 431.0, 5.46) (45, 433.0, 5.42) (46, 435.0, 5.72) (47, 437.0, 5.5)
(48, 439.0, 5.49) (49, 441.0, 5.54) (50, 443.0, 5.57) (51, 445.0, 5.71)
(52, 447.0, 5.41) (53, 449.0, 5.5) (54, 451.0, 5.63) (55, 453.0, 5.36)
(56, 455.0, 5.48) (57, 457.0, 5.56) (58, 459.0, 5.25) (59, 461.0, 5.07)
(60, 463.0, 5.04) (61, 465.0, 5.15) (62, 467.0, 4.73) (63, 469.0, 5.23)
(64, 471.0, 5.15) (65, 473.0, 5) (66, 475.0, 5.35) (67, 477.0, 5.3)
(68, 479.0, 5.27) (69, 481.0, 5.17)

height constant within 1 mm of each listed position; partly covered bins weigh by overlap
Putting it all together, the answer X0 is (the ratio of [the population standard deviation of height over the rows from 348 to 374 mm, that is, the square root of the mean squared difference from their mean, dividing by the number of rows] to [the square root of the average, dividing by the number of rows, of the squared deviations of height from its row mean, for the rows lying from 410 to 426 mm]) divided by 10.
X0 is 0.15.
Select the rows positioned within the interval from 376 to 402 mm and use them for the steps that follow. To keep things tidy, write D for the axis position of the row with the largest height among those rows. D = 387.0 mm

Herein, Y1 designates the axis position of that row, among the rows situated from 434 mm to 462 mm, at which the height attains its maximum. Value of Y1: 435.0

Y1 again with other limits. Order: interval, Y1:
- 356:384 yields 359.0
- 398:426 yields 417.0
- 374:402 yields 375.0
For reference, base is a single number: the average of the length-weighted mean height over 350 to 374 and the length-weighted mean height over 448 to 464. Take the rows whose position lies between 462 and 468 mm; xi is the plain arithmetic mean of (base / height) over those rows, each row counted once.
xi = 1.11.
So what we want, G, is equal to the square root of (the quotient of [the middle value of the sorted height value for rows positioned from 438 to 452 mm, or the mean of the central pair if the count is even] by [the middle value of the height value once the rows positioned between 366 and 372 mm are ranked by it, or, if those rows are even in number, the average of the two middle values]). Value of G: 1.02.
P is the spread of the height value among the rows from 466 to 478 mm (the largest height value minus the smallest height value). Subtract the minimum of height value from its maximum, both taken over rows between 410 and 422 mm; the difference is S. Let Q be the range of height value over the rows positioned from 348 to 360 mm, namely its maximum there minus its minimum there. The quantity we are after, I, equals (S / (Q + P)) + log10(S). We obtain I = -0.09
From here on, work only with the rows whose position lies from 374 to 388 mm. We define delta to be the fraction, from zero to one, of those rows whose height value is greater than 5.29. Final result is 0.43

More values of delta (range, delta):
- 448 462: 0.71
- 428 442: 1.00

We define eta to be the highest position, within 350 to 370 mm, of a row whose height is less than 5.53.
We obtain 369.0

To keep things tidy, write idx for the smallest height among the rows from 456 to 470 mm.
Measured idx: 4.73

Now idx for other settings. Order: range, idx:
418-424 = 5.01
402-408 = 5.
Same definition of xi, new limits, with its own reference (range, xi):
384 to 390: 1.05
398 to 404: 1.05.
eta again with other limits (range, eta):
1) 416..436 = 433.0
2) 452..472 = 471.0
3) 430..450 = 449.0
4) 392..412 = 411.0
